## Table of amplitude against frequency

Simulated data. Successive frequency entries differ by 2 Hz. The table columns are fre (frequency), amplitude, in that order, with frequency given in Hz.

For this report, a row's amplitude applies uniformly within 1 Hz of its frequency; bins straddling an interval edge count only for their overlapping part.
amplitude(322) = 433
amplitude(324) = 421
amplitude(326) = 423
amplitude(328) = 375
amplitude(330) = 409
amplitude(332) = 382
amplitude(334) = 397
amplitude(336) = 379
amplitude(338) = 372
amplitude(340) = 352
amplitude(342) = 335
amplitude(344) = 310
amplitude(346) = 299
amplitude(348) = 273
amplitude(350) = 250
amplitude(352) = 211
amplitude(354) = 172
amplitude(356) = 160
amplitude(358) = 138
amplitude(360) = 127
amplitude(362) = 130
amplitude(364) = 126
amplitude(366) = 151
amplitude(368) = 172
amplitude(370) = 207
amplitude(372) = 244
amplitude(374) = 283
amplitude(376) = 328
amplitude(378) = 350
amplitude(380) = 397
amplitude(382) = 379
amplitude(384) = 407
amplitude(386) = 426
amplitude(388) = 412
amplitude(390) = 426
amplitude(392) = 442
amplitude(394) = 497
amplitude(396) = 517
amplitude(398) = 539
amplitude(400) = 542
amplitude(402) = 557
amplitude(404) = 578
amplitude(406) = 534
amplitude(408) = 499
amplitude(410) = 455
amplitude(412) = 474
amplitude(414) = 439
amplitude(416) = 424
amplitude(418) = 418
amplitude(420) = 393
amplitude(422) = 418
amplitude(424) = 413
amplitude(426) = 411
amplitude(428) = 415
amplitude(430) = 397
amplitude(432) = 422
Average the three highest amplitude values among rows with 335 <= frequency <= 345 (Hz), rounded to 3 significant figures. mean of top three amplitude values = 368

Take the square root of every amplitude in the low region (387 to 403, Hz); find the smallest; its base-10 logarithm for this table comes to 1.31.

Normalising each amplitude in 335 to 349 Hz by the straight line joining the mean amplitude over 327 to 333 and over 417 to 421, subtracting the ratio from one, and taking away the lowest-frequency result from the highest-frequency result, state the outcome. 0.3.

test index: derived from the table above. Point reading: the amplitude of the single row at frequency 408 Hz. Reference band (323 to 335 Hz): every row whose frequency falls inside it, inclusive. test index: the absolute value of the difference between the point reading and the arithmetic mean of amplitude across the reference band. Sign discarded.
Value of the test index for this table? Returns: 98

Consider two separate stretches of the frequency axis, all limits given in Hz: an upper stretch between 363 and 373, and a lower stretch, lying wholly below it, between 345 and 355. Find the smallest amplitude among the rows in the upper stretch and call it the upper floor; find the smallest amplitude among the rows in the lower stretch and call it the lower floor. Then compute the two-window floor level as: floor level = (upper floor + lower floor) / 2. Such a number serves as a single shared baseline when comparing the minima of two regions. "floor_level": 149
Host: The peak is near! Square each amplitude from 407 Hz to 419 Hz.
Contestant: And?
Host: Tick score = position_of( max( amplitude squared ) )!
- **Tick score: 408 Hz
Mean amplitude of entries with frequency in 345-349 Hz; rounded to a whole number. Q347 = 286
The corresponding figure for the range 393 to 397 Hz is 507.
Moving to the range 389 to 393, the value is 434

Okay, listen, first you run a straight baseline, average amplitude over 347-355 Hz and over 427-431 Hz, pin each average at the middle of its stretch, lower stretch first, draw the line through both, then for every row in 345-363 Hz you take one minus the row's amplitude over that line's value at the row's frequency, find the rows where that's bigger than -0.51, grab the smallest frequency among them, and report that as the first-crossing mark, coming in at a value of 346 Hz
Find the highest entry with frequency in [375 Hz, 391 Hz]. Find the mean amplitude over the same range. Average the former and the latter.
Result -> 408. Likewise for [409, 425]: 452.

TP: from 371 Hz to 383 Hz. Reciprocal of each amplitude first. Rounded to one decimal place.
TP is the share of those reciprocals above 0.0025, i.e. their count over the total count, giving 1.0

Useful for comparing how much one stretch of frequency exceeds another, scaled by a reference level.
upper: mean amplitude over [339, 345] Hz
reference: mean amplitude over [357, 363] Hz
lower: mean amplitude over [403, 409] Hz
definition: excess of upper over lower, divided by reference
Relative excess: -1.55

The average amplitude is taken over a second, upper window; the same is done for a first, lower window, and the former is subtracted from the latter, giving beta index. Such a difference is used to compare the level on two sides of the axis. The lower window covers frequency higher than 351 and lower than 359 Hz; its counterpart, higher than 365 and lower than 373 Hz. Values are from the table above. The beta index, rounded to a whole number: -23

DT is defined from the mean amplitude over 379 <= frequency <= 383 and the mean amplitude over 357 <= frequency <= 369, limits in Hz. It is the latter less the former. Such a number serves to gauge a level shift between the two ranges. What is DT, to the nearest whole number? -247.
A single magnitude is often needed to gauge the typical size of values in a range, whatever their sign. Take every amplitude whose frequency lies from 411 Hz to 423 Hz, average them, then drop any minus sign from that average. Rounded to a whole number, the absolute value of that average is 428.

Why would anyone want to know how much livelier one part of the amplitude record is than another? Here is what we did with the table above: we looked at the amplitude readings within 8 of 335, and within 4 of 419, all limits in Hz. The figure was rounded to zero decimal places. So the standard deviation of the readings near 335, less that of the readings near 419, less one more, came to 9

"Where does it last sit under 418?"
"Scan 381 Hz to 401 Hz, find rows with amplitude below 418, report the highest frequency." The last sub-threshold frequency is 388 Hz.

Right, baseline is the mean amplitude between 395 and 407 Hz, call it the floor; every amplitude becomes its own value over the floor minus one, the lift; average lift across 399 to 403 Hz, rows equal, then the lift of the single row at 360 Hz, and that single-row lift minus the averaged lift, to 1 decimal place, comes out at -0.8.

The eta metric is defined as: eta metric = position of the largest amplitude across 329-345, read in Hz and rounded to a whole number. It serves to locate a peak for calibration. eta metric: 330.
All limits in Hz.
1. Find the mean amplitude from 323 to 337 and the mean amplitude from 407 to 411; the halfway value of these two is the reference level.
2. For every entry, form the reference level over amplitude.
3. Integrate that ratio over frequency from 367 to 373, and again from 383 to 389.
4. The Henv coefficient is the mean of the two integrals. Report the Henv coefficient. 9.6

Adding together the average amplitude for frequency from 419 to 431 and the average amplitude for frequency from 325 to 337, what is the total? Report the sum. 802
